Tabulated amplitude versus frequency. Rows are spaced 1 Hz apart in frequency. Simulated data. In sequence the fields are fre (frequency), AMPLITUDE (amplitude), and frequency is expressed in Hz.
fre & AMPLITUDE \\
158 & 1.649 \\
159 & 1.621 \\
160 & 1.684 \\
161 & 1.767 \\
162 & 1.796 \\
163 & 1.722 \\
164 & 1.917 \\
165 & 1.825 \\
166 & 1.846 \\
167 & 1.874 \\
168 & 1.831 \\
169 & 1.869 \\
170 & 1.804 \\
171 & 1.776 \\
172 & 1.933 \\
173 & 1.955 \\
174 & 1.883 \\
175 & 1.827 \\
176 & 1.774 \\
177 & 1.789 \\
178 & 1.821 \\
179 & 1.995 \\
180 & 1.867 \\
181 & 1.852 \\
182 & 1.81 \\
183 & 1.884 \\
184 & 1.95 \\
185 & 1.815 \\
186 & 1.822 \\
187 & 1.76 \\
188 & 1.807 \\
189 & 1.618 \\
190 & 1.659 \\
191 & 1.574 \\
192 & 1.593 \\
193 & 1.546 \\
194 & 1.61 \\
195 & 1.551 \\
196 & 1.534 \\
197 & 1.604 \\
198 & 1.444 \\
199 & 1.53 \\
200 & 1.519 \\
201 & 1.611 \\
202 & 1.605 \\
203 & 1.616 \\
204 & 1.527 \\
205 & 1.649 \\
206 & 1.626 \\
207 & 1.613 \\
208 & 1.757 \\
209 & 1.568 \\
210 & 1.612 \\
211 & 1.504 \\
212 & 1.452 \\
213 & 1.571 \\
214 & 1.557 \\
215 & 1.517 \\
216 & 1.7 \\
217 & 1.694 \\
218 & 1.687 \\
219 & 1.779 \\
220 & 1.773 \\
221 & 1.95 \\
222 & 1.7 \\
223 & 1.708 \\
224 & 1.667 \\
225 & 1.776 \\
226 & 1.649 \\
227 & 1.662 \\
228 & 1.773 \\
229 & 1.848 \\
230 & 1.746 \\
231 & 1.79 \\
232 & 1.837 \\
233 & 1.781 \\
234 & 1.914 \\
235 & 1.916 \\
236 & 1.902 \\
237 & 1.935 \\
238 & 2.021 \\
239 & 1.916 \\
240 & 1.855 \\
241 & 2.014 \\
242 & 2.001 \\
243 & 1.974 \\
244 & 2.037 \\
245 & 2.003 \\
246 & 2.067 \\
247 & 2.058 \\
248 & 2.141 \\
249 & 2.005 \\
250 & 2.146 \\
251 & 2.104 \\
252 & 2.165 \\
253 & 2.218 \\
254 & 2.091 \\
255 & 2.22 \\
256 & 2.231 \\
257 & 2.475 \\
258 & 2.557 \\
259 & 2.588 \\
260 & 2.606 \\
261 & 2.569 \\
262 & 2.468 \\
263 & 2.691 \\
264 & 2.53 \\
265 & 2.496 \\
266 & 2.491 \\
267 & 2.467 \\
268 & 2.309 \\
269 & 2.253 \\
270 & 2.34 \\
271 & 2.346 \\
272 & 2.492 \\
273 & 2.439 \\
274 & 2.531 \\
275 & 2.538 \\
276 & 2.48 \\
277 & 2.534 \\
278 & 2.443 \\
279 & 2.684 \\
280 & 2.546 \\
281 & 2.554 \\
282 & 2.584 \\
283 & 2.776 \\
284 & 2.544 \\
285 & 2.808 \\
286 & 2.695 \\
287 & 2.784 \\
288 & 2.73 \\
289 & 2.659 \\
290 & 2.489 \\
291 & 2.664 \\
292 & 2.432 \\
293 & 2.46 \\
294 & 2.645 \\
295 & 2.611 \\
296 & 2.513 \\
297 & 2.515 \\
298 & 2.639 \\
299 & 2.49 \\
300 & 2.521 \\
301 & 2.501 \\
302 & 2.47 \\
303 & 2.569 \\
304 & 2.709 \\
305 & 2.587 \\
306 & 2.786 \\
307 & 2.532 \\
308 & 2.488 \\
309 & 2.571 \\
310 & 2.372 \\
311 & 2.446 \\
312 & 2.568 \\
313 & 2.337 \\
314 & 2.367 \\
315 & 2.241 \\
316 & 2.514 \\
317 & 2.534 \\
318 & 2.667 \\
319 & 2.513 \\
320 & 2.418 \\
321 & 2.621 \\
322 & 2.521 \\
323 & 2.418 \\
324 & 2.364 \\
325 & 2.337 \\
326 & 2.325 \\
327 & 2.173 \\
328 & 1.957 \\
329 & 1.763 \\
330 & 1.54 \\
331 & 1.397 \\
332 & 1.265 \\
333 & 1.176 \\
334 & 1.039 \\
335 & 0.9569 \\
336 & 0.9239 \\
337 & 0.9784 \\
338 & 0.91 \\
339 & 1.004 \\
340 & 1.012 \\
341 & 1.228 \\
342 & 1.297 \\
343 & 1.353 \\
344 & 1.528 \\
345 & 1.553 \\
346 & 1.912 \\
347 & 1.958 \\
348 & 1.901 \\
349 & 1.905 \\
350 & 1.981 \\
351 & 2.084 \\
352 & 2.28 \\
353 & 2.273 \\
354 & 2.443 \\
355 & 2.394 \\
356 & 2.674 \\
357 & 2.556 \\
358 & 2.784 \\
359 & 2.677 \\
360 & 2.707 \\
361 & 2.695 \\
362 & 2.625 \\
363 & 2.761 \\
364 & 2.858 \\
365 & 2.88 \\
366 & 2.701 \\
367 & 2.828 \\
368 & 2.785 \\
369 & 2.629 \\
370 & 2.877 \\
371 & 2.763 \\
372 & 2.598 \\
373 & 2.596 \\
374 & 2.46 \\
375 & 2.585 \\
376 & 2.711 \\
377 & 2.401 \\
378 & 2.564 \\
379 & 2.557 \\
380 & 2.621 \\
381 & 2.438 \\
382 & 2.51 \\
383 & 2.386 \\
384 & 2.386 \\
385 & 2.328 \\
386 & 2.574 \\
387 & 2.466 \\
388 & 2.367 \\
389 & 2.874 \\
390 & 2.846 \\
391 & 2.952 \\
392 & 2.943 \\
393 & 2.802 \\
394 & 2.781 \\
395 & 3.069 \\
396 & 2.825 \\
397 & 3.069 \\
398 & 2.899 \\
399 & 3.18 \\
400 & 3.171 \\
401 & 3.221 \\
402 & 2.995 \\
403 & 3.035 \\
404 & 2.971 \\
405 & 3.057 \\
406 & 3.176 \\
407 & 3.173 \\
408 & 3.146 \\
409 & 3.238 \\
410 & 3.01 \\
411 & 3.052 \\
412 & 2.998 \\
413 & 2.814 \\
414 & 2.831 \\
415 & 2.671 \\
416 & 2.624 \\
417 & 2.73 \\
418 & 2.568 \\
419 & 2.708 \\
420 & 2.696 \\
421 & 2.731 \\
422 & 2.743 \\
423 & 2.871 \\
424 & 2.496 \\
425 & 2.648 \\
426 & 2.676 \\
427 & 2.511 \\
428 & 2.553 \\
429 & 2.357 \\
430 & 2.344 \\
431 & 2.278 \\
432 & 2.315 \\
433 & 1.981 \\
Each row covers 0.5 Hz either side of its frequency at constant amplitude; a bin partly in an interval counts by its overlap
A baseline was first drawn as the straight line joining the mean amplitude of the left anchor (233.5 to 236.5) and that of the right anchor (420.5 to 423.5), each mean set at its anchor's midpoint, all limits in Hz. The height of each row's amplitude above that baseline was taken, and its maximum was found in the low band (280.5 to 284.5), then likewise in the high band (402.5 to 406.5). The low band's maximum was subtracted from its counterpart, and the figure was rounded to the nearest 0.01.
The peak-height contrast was -0.17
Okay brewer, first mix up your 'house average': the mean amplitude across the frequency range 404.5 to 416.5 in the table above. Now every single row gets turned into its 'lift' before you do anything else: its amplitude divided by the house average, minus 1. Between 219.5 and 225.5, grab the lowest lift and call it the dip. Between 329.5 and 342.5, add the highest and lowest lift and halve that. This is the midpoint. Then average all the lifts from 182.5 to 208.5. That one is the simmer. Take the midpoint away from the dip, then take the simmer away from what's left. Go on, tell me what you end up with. 0.6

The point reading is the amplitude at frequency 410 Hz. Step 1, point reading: 3.01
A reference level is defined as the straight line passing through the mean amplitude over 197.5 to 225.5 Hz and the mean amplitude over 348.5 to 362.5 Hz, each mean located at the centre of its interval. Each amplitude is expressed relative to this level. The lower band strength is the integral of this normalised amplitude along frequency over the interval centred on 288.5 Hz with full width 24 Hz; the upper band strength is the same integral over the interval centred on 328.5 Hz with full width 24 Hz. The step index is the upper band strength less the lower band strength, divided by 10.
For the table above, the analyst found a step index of -1.14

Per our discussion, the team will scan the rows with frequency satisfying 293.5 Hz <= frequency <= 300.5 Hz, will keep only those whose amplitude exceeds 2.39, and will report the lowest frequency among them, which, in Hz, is 294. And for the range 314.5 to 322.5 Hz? 316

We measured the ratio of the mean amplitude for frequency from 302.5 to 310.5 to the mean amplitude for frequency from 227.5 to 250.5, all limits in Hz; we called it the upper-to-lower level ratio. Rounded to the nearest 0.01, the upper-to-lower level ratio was 1.33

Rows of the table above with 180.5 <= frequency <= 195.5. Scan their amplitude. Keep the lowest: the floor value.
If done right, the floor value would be 1.546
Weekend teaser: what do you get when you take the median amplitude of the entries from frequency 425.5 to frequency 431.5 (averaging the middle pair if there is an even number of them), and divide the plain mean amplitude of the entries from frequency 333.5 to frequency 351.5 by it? 0.6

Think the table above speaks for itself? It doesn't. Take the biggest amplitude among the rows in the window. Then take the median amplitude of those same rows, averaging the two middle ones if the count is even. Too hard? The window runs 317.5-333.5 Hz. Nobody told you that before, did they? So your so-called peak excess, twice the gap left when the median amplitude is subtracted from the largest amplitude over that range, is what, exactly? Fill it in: 0.7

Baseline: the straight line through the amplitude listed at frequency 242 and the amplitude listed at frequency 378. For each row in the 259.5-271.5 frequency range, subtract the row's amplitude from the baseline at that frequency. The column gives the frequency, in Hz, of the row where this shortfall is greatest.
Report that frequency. 269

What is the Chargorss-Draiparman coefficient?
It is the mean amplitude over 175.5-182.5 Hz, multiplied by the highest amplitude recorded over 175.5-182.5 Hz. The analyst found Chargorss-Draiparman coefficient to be 4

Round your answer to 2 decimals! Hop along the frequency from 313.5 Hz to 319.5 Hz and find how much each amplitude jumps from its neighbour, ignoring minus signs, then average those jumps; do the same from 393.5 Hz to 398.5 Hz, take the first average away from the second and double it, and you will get 0.19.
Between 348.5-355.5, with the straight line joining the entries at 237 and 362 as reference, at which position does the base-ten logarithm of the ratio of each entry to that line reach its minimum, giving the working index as 349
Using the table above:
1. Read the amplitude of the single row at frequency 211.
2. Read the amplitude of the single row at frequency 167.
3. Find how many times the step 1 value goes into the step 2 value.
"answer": 1.2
